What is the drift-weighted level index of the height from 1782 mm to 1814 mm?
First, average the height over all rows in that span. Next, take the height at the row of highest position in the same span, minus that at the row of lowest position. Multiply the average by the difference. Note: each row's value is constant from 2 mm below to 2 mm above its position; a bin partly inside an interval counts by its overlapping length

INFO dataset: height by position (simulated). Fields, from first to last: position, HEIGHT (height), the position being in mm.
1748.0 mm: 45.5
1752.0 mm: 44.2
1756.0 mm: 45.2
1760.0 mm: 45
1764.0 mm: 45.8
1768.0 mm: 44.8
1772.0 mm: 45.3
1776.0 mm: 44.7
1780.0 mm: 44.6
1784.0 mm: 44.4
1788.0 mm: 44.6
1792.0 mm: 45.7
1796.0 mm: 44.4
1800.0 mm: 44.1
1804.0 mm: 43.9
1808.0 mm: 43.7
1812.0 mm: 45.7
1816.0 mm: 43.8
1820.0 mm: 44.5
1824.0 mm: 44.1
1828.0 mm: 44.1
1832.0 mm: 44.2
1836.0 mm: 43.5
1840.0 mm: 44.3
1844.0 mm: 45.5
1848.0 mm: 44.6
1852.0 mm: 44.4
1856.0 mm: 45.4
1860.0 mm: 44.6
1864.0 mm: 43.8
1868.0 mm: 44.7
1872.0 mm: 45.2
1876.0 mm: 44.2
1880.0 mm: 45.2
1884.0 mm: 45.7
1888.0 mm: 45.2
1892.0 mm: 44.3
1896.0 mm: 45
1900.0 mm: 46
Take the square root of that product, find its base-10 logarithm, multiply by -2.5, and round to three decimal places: -2.204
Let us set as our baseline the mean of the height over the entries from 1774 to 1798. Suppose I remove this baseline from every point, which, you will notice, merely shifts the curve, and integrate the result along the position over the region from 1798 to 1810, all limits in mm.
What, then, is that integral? -10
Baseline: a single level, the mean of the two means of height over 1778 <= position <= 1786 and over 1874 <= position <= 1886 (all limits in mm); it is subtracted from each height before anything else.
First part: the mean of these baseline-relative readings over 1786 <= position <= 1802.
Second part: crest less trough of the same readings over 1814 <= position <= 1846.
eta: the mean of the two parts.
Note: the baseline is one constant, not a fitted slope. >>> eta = 1.0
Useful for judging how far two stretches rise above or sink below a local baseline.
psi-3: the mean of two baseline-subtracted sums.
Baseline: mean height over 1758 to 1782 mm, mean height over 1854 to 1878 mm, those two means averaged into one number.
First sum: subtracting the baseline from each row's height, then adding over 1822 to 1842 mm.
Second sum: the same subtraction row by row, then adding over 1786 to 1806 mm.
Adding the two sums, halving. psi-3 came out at -2.8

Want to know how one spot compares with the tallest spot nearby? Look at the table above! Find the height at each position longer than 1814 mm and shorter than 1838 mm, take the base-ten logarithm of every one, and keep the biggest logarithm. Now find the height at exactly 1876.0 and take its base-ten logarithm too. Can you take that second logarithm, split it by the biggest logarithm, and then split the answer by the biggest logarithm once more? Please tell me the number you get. 0.606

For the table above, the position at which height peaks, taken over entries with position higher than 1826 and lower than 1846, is 1844.0 mm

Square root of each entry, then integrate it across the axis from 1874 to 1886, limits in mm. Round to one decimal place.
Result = 80.5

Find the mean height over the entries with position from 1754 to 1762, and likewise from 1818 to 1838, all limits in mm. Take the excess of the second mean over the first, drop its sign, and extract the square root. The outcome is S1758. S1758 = 1.0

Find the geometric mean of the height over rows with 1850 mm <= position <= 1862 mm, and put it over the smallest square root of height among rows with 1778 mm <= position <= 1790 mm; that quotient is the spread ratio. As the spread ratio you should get 6.723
